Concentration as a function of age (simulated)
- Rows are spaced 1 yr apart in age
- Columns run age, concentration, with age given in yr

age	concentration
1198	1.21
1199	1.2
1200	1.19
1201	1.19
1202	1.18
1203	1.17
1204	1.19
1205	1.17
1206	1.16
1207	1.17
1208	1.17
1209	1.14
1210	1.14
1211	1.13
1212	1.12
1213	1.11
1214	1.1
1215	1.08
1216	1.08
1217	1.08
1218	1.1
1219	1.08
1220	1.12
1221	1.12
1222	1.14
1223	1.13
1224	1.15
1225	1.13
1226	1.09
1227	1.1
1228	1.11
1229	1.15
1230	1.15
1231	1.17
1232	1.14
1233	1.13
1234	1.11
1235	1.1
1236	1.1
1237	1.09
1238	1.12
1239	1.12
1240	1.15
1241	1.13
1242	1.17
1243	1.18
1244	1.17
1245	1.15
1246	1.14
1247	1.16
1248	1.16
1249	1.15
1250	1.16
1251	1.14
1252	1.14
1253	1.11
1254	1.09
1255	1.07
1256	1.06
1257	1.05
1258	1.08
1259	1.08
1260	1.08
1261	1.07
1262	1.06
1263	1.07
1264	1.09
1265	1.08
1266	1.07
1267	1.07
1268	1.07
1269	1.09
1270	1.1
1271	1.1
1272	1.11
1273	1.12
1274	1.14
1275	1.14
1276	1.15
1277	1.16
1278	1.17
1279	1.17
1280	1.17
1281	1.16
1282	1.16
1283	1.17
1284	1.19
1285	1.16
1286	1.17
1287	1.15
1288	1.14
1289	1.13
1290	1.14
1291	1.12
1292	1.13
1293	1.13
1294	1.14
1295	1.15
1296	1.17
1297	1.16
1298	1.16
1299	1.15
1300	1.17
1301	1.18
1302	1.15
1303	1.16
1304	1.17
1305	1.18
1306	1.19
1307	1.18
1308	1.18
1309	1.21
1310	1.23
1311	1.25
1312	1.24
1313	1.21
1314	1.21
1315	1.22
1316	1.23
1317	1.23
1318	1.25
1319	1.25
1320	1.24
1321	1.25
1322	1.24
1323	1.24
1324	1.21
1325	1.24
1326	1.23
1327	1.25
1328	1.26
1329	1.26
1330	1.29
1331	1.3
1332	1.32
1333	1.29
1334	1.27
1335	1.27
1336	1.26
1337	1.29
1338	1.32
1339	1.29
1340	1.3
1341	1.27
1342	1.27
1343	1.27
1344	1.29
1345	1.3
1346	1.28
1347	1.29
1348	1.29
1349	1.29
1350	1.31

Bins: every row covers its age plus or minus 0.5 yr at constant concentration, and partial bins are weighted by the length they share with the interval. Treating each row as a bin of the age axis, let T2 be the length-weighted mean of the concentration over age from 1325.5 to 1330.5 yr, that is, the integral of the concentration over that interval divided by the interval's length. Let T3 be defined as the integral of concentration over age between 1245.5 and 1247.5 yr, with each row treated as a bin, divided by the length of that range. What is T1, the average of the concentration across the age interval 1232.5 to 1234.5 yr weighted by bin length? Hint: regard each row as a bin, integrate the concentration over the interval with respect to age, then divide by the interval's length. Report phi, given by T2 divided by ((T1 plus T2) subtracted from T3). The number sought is -1.02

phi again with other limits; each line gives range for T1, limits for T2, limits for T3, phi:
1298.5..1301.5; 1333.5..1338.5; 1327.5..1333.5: -1.10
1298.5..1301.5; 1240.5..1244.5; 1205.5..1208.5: -1.00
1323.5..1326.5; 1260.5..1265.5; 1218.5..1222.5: -0.91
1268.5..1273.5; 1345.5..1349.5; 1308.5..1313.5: -1.11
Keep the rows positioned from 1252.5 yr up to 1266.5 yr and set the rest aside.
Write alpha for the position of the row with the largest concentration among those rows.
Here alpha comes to 1253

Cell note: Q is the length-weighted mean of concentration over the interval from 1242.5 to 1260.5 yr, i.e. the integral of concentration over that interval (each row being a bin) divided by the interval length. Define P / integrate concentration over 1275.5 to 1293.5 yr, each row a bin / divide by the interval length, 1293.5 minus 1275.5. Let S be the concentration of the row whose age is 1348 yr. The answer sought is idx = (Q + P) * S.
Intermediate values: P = 1.15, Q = 1.12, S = 1.29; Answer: 2.93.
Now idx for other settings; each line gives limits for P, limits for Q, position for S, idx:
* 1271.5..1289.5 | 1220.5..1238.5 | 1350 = 2.98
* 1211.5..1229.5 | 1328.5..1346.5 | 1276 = 2.76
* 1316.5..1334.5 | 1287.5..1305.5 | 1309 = 2.91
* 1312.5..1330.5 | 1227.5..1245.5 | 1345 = 3.09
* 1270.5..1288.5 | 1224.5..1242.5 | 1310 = 2.80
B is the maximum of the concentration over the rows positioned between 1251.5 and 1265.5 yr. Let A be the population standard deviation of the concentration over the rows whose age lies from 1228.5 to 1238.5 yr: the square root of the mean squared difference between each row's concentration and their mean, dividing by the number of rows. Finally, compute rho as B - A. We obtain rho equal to 1.12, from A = 0.025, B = 1.14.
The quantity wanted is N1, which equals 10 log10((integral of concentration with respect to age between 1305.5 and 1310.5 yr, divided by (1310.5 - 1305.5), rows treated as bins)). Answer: 0.78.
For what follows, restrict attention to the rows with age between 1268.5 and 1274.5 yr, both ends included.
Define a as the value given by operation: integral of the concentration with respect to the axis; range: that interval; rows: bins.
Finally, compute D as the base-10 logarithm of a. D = 0.82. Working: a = 6.66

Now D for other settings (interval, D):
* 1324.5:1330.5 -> 0.88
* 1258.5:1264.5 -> 0.81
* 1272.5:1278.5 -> 0.84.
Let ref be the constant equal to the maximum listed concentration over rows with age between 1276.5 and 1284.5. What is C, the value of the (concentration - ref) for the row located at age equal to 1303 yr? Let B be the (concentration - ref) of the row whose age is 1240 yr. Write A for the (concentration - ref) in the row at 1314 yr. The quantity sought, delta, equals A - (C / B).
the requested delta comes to -0.7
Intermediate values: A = 0.02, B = -0.04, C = -0.03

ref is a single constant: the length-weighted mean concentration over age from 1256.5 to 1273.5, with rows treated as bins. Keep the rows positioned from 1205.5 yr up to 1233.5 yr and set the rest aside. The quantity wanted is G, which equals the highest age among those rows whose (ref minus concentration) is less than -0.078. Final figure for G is 1231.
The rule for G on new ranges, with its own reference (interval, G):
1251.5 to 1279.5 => 1279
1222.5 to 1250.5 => 1250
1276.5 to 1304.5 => 1304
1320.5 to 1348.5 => 1348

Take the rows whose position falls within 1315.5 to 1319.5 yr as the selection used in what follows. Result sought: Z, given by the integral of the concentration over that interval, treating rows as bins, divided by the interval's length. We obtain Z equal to 1.24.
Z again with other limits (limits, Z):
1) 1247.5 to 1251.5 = 1.15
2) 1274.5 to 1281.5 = 1.16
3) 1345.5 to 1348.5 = 1.29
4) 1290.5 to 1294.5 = 1.13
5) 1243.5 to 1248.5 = 1.16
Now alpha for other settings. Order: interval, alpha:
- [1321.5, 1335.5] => 1332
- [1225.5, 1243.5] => 1243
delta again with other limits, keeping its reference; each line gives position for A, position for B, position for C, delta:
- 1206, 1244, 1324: 1.0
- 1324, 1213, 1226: -1.2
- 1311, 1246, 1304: -0.3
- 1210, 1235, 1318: 0.6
